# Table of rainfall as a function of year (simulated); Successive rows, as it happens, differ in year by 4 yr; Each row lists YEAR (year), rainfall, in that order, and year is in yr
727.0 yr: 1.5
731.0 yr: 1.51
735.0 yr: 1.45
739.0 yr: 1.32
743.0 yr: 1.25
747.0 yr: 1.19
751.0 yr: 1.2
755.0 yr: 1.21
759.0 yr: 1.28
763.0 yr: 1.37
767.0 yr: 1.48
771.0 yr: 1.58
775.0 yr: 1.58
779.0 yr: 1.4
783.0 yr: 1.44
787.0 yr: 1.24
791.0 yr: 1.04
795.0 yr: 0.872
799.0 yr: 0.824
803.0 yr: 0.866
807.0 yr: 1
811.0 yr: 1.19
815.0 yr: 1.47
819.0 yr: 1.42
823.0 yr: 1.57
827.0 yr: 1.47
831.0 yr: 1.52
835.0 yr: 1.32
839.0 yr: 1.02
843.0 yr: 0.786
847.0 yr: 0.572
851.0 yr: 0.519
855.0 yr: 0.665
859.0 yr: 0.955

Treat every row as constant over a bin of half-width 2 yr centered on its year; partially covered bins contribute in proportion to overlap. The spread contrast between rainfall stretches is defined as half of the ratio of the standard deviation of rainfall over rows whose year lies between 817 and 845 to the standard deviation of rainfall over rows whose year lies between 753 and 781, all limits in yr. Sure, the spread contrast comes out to 1.0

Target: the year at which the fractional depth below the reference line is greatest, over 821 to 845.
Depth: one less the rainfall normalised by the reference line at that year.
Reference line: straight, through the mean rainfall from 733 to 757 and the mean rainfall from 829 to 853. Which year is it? 843.0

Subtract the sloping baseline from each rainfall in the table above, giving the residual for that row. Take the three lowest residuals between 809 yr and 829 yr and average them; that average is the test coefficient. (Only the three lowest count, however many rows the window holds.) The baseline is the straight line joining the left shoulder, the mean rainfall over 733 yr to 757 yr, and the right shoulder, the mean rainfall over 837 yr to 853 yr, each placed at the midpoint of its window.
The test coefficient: 0.5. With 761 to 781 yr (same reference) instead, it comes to 0.3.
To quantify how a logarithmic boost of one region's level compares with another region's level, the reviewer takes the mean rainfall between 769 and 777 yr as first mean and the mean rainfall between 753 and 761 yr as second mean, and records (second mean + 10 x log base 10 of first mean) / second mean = 2.6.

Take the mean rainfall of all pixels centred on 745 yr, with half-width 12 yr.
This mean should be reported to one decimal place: 1.3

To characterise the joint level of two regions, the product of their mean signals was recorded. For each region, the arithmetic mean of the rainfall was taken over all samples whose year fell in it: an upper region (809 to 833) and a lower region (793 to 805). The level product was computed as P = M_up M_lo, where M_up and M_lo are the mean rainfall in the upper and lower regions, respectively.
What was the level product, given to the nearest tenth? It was 1.2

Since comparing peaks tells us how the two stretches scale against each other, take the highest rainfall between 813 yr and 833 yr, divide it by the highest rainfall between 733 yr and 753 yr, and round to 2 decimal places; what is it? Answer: 1.08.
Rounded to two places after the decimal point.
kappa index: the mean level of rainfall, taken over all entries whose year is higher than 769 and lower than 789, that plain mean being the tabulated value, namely 1.45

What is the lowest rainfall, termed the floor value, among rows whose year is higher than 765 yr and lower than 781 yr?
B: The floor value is 1.4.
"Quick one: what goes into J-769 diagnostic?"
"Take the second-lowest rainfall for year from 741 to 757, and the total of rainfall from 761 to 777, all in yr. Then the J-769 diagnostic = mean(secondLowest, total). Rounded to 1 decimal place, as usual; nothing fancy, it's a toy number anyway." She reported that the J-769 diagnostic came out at 3.6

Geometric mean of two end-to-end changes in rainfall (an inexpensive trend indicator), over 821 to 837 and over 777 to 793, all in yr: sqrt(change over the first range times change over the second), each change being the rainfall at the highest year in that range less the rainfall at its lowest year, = 0.30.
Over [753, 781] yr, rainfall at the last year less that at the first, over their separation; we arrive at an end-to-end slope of 0.01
